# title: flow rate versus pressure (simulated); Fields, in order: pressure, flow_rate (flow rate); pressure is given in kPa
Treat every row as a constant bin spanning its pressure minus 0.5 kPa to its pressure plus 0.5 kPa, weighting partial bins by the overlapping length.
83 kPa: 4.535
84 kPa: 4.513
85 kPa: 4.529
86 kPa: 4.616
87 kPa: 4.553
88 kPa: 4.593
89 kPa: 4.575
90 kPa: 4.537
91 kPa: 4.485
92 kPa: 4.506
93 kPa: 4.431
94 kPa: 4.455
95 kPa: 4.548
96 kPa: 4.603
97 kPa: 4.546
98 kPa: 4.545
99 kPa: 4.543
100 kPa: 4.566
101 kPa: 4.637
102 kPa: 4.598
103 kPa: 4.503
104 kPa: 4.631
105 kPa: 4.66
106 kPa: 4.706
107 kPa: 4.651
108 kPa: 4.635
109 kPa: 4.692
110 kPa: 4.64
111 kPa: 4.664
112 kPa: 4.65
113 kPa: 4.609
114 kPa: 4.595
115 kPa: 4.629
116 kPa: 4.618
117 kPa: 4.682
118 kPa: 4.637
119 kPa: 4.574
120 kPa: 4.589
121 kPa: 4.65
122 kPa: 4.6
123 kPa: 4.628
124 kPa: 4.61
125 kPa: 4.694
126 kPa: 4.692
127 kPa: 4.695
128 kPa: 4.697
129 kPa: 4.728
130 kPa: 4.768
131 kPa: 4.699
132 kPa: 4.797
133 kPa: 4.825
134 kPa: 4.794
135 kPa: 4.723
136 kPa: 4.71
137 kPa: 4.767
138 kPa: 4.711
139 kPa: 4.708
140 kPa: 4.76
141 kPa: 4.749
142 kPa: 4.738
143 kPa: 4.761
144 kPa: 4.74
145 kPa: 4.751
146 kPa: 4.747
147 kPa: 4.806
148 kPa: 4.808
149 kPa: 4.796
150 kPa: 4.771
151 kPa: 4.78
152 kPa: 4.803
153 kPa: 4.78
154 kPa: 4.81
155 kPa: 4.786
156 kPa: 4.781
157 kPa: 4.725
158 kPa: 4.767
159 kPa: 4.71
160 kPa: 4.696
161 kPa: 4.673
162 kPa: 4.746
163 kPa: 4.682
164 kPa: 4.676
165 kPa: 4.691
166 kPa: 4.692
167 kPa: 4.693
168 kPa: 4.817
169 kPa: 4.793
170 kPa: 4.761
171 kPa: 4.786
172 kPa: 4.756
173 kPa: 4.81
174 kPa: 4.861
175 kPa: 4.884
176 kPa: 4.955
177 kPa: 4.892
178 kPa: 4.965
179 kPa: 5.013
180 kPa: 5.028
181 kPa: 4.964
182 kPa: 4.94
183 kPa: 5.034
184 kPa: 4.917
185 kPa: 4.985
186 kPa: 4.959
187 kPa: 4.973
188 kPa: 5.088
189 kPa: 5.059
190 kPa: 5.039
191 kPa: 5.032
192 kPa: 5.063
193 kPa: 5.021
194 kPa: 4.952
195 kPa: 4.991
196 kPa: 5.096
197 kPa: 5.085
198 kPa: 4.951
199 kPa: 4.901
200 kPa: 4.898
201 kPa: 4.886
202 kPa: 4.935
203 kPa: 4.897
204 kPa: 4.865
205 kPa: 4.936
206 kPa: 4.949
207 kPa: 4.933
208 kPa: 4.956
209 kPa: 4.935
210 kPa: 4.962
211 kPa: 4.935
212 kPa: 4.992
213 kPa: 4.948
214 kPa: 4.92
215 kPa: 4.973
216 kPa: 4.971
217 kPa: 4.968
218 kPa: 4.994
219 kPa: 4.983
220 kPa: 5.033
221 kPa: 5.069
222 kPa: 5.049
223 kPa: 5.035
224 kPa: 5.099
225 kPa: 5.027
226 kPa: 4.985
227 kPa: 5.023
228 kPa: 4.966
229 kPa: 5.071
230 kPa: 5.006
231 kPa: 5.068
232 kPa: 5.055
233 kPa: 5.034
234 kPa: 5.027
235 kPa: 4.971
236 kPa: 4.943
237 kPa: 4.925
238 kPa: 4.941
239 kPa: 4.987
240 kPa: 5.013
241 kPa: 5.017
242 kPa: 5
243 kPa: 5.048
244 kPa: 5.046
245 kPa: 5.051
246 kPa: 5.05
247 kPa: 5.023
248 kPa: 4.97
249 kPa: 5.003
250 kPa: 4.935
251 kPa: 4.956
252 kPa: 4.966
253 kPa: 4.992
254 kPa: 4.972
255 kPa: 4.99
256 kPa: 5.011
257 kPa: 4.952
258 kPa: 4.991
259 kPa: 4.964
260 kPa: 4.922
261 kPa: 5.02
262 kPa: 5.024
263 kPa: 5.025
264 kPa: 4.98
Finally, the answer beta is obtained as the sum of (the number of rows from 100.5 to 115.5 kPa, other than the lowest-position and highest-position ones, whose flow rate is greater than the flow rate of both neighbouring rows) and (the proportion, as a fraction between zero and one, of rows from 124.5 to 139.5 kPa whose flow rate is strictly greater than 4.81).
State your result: 3.07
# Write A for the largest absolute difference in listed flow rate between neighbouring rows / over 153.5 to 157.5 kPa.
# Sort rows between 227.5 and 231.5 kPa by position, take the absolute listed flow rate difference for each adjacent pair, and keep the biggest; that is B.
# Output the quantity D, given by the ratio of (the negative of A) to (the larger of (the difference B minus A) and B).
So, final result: -0.5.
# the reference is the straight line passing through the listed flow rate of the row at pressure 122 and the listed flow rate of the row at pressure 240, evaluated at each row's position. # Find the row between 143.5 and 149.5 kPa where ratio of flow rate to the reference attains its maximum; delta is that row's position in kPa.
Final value 147 kPa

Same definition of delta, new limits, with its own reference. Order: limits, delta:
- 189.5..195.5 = 192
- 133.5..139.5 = 134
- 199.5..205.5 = 202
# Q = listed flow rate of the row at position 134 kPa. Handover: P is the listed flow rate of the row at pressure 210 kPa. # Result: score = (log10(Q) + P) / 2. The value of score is 2.82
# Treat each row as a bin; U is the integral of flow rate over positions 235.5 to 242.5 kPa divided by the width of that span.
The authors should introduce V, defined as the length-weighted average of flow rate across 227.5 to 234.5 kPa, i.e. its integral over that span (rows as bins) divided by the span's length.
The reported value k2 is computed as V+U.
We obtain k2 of 10.0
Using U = 4.98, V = 5.03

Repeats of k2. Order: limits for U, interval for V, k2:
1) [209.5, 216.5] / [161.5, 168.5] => 9.7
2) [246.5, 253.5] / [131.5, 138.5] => 9.7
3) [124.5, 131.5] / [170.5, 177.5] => 9.6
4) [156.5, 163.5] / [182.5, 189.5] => 9.7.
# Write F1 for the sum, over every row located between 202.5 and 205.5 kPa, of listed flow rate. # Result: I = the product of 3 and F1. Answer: 44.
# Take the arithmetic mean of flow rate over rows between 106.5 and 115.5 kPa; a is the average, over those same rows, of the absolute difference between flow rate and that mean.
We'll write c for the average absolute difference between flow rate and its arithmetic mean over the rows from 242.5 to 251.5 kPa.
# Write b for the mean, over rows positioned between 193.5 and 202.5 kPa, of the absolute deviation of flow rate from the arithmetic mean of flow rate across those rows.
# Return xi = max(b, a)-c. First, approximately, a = 0.021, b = 0.061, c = 0.038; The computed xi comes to 0.022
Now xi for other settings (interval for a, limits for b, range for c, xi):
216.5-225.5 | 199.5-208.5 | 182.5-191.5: -0.014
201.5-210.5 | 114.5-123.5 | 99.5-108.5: -0.019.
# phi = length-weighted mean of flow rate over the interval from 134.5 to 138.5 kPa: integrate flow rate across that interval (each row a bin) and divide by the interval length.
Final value 4.73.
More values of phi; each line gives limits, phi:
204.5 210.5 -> 4.95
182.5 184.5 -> 4.98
